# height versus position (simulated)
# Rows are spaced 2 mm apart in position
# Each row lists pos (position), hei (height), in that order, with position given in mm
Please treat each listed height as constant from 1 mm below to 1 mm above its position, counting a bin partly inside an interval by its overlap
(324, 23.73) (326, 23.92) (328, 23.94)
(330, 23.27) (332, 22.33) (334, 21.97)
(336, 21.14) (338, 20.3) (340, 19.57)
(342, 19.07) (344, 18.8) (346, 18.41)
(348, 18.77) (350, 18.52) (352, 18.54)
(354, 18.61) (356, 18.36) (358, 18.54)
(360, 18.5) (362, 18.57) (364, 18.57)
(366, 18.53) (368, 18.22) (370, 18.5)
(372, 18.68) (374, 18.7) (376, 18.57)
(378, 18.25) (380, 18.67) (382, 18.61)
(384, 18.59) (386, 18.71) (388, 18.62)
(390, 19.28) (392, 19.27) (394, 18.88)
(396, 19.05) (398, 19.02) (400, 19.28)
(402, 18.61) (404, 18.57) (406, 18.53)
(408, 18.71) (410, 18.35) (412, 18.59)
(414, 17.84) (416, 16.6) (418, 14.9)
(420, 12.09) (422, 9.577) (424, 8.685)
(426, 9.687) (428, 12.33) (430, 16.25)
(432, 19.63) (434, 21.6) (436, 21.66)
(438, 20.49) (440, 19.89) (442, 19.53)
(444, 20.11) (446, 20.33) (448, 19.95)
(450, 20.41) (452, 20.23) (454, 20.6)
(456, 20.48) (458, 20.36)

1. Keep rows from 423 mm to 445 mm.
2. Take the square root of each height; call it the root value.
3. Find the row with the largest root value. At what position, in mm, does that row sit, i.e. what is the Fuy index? 436 mm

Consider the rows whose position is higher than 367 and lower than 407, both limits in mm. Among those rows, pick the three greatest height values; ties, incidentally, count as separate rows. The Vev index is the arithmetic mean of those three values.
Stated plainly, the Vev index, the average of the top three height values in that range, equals 19.3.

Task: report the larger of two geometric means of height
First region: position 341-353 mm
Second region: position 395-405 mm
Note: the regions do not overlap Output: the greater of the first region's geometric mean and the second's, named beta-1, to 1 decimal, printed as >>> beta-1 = 18.9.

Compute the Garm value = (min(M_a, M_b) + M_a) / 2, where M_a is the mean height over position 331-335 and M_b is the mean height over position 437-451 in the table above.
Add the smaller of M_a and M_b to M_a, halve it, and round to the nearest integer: 21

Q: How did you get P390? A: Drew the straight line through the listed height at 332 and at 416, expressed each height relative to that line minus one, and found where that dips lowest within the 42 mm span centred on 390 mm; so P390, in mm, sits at 370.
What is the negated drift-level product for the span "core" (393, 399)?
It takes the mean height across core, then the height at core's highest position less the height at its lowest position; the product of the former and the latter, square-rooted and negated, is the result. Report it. -1.6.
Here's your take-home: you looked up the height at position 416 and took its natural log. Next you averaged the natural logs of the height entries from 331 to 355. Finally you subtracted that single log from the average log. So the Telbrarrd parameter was 0.17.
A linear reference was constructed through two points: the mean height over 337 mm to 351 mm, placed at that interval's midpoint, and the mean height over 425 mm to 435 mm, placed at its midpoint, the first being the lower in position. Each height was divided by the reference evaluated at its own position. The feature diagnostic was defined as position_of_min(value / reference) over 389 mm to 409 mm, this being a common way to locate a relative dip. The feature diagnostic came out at 394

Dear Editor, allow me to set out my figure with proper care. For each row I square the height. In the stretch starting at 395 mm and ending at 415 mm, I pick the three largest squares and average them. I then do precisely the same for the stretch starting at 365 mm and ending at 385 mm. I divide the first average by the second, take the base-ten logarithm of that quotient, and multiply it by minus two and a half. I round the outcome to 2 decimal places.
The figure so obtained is -0.05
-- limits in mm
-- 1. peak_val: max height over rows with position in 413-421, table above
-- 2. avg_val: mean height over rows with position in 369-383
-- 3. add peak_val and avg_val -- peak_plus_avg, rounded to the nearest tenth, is 36.4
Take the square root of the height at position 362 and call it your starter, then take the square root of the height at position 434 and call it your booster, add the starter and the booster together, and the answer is 8.96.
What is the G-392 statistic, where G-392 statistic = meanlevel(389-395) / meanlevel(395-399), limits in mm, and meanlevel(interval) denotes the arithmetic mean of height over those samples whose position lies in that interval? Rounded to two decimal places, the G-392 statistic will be 1.01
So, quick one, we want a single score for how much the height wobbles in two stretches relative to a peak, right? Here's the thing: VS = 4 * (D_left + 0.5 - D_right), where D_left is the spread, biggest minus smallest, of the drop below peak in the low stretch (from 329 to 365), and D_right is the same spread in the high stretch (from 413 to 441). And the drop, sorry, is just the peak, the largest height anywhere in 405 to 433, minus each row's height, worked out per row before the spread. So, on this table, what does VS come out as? -30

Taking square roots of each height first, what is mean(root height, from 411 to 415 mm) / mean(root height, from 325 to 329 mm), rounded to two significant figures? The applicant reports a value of 0.87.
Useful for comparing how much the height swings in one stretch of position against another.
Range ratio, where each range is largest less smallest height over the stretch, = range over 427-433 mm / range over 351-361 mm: 29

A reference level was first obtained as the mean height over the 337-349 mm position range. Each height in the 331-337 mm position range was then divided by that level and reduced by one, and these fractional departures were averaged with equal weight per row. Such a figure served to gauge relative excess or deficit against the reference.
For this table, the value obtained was 0.14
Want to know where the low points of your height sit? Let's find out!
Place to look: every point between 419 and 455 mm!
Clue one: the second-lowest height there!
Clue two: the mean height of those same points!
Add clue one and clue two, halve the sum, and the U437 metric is 13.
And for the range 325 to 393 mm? 19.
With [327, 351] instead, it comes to 20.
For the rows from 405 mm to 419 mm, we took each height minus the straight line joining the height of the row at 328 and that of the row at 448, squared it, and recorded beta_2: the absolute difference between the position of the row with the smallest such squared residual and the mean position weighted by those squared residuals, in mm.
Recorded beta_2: 2.4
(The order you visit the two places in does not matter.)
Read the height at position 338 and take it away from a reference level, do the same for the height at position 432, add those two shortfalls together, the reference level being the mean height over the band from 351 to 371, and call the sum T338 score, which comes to -2.9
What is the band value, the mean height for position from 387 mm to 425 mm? 17.1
